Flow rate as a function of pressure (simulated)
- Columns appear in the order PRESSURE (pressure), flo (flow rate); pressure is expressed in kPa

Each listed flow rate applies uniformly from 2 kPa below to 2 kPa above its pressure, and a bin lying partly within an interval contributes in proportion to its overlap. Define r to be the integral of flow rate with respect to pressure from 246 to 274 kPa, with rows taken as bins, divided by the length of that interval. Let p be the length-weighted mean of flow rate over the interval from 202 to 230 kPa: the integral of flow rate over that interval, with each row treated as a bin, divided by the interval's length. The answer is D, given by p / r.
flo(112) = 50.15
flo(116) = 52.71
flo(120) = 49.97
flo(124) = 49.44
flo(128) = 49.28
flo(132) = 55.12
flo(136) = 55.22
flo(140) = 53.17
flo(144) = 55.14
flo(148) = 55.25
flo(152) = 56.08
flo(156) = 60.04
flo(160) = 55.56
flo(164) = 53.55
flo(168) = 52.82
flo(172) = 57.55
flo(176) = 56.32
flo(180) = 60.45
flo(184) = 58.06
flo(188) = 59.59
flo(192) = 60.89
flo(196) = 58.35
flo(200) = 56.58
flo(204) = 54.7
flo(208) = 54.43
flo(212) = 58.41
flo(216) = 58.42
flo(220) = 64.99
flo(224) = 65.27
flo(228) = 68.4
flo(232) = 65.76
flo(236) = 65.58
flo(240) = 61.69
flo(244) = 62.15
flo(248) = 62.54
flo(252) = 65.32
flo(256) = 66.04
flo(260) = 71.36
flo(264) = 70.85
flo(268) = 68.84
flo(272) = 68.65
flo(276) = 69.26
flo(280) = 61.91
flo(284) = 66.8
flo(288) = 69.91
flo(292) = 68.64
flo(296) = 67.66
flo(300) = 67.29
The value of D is 0.9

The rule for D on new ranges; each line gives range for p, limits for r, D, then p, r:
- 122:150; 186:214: 0.9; 53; 58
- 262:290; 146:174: 1.2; 68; 56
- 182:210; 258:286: 0.8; 58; 68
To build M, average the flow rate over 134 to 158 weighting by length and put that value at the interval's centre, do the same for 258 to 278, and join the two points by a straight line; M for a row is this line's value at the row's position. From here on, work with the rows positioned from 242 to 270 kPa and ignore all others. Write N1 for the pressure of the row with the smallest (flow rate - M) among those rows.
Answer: 248 kPa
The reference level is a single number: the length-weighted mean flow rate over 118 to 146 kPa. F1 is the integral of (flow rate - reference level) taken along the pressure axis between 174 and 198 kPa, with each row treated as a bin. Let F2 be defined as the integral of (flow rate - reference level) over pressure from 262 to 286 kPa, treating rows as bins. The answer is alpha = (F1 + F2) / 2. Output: 260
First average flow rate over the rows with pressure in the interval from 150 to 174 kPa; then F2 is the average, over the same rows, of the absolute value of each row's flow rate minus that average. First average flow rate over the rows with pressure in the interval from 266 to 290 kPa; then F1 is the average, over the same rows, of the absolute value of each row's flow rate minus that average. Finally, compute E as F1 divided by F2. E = 1.1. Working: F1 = 2.14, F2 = 2.0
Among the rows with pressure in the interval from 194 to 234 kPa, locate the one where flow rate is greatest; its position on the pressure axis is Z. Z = 228 kPa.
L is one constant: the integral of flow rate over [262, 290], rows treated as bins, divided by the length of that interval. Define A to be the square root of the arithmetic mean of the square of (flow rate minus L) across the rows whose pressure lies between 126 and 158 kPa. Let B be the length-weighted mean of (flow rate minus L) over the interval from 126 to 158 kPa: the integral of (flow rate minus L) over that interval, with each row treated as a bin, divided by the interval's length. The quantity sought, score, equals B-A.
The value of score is -27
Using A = 13.4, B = -13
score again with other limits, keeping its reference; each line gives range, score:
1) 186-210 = -21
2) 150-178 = -24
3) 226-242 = -6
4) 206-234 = -13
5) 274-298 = -3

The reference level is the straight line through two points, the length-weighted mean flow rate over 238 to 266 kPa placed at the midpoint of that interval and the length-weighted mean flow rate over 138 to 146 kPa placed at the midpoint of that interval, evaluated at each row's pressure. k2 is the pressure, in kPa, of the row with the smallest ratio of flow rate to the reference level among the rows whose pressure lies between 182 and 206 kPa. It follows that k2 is 204 kPa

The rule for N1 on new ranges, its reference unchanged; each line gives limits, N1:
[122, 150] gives 128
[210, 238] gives 216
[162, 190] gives 168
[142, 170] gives 168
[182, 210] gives 208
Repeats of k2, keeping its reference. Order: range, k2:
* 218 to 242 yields 240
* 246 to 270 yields 248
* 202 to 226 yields 208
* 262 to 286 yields 280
